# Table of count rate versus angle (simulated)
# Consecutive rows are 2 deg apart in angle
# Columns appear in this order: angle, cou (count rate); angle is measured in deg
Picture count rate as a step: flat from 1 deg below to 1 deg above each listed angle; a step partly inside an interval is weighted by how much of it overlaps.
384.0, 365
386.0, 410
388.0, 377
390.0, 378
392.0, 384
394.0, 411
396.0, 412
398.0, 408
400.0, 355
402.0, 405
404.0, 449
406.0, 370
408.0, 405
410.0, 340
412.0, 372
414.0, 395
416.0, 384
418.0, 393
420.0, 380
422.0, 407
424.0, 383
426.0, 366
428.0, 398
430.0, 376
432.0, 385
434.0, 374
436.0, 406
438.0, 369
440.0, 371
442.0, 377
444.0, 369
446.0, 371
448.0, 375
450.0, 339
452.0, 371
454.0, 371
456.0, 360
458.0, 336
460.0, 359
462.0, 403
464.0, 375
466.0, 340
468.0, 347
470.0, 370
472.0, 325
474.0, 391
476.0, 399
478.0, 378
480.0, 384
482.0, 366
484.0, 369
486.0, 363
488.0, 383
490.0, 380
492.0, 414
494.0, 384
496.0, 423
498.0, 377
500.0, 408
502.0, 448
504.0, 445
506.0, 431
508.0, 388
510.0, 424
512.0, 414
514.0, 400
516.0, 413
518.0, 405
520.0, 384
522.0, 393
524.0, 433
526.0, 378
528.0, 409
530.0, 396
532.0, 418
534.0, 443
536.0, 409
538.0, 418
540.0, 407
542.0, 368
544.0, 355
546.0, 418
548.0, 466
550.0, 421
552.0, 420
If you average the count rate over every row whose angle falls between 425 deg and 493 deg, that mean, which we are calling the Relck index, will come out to 372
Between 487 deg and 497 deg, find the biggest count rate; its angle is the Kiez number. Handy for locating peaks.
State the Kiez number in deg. 496.0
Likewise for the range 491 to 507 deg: 502.0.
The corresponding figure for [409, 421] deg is 414.0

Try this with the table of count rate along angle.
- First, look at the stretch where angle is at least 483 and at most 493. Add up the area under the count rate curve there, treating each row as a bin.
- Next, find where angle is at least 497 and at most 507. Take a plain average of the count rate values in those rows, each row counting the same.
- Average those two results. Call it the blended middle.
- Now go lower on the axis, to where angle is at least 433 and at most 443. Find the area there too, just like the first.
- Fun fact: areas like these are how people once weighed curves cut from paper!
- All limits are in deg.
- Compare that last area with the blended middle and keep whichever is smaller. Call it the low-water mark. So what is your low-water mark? 2120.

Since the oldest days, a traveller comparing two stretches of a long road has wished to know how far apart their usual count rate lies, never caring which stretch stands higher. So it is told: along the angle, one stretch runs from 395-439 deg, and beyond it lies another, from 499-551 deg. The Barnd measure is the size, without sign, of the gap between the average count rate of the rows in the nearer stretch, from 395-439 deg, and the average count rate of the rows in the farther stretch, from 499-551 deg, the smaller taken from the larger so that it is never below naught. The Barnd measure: 23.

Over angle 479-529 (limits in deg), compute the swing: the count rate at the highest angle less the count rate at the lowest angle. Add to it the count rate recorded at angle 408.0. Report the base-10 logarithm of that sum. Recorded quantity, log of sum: 2.63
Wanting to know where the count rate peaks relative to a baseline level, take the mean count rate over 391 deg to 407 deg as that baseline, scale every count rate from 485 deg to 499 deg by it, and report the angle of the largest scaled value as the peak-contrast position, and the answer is 496.0 deg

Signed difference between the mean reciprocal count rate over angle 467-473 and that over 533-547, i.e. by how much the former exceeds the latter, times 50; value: 0.020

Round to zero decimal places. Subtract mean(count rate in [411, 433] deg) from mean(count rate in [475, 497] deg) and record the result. 0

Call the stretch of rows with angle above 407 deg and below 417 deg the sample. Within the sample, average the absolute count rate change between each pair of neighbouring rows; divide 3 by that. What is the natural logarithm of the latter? -2.4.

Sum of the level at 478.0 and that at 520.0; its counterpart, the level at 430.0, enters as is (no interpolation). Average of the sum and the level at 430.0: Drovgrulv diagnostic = 569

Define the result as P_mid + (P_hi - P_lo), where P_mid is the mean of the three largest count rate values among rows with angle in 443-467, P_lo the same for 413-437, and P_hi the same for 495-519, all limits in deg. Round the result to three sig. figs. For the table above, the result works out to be 422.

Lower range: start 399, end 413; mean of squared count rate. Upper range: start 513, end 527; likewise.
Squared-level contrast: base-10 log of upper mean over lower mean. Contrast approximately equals 0.03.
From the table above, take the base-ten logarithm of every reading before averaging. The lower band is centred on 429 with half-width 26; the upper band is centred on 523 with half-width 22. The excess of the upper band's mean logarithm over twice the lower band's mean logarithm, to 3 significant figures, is -2.55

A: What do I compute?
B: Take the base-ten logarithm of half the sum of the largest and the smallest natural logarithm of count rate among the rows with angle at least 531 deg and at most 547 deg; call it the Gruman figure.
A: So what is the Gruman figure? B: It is 0.7769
